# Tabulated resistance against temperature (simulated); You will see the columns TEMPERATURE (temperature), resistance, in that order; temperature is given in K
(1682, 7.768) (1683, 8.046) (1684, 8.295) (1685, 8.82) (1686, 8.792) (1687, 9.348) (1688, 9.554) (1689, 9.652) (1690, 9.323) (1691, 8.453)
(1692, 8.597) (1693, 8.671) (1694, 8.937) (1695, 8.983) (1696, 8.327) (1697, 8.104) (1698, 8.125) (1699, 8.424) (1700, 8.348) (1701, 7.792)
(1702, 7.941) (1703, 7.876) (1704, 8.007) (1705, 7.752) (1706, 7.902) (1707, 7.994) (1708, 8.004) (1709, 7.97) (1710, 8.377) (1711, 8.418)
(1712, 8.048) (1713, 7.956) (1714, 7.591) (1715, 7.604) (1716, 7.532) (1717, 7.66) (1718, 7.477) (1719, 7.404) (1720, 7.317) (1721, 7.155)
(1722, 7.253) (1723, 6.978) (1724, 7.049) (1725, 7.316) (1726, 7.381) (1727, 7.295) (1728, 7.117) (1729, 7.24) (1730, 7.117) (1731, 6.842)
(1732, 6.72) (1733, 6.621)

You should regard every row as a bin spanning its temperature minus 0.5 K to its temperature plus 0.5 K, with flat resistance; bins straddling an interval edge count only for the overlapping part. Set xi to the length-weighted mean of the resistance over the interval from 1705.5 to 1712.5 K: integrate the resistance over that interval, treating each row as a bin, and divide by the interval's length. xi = 8.10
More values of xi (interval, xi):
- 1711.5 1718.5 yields 7.70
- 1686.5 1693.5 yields 9.09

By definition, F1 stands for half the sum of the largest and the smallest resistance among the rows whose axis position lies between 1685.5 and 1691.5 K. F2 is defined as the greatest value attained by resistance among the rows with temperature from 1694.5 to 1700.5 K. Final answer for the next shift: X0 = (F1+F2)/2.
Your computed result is 9.0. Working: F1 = 9.1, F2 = 8.983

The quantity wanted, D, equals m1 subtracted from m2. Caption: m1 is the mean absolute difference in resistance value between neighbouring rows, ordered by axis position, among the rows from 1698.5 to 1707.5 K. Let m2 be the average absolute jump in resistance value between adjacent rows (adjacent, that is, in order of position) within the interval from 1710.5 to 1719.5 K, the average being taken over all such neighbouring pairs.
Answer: -0.02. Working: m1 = 0.18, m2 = 0.16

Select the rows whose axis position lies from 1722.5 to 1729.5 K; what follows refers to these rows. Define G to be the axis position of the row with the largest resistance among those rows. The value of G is 1726 K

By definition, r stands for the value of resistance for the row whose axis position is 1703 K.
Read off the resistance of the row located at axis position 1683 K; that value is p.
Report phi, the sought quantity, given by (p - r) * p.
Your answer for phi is 1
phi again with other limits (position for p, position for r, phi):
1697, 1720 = 6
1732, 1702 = -8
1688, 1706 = 16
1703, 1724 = 7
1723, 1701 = -6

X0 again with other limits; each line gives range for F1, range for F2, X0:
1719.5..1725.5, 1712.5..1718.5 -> 7.6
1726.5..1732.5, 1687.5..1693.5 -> 8.3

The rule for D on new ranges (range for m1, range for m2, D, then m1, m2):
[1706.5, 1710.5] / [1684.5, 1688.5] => 0.11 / 0.15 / 0.26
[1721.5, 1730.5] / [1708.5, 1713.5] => 0.08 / 0.15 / 0.23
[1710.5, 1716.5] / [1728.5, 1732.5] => -0.01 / 0.18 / 0.17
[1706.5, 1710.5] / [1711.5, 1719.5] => -0.02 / 0.15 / 0.13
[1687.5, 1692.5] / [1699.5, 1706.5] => -0.14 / 0.36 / 0.22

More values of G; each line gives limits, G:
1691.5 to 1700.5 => 1695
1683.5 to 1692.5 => 1689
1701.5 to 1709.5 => 1704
